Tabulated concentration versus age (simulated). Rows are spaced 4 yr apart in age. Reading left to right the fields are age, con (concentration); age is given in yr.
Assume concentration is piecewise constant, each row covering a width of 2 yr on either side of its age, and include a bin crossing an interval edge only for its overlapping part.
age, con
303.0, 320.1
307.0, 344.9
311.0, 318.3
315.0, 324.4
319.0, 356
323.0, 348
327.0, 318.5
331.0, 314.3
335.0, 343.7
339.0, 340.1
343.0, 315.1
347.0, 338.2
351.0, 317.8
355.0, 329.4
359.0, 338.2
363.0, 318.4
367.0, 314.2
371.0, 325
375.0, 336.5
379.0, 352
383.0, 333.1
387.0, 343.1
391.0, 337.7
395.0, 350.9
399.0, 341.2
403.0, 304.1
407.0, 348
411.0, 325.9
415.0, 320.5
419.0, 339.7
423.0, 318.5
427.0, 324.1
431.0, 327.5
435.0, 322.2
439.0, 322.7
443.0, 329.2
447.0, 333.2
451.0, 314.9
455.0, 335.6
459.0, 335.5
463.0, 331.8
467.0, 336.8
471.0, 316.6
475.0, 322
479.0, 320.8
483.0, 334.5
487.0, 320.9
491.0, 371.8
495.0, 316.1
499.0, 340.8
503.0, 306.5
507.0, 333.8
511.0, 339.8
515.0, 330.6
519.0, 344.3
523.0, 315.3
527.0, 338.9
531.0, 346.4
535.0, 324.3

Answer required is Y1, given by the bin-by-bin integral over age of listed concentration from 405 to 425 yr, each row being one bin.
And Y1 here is 6610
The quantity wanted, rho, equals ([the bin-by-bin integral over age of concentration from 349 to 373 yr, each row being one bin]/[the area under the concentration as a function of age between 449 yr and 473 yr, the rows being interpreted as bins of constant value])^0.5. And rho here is 0.99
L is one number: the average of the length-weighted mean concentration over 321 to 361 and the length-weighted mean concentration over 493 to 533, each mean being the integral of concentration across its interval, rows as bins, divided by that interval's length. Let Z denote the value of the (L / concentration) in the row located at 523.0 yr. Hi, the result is 1.05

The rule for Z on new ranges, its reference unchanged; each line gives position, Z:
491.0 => 0.89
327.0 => 1.04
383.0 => 0.99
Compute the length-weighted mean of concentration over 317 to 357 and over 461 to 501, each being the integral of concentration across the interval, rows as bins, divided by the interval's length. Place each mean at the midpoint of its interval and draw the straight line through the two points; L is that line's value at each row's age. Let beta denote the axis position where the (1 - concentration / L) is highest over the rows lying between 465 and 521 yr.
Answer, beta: 503.0 yr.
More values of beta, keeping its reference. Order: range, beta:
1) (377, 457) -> 403.0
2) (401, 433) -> 403.0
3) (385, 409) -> 403.0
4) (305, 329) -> 311.0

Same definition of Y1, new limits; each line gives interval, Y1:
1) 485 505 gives 6624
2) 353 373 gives 6501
